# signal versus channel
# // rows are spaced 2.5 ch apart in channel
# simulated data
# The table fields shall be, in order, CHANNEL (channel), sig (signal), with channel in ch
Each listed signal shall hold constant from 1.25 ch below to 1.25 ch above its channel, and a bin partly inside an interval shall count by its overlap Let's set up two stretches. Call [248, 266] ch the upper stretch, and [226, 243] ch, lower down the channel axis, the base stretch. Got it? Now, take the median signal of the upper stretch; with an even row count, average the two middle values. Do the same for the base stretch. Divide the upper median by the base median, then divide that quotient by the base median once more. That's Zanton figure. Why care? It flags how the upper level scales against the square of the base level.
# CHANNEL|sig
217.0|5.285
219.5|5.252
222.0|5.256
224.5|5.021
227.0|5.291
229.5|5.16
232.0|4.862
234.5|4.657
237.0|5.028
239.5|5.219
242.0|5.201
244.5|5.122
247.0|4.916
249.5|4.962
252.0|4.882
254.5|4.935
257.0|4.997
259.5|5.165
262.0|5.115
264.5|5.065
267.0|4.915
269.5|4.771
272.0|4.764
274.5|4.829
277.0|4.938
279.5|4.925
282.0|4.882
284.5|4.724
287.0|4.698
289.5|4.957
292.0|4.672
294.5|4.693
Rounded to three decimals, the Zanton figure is 0.188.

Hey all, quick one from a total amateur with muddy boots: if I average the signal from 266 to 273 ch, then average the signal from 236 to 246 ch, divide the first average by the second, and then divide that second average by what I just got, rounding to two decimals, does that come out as 5.49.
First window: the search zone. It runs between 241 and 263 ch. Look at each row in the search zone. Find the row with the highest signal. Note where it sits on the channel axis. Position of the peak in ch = 242.0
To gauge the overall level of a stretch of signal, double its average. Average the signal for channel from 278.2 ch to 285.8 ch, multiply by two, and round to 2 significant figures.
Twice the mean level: 9.7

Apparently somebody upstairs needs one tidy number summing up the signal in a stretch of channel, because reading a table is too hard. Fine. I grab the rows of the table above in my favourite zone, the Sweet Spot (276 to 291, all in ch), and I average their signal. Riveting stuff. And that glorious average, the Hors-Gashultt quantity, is 4.85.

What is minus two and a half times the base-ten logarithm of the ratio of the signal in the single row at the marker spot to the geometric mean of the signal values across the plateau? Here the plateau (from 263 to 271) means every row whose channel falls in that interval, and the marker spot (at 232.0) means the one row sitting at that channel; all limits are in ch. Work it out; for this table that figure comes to 0.01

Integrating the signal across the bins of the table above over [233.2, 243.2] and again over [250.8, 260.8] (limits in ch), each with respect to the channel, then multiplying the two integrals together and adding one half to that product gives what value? 2511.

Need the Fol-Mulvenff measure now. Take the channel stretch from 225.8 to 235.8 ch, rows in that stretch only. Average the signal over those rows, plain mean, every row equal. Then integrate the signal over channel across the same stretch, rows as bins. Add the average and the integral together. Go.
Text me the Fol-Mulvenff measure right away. 55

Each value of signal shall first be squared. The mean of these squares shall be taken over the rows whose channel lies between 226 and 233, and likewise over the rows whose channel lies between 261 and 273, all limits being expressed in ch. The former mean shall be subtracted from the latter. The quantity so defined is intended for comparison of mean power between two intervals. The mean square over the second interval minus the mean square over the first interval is -1.8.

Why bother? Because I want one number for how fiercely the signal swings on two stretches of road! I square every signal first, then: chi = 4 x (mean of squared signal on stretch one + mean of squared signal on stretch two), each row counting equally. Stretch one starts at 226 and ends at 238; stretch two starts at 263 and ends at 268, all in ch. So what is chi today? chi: 200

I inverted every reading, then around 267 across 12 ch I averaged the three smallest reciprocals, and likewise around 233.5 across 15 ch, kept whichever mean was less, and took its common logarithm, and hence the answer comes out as -0.718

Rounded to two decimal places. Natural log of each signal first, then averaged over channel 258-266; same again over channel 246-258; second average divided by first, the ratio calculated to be 0.98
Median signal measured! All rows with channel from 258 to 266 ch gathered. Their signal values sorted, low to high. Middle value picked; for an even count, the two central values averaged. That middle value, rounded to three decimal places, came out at 5.115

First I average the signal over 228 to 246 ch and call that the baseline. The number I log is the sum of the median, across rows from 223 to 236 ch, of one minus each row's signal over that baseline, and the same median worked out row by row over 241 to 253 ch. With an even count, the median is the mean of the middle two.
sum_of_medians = 0.02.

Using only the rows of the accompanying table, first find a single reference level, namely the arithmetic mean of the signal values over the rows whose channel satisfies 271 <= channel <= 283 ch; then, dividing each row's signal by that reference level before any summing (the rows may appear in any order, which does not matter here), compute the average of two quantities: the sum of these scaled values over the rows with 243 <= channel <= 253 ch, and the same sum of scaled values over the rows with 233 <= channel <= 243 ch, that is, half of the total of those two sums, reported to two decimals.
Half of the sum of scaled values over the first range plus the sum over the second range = 4.11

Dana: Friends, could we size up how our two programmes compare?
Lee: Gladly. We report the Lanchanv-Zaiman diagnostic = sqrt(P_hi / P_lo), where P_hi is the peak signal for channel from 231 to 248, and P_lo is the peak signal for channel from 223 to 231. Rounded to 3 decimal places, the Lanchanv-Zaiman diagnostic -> 0.993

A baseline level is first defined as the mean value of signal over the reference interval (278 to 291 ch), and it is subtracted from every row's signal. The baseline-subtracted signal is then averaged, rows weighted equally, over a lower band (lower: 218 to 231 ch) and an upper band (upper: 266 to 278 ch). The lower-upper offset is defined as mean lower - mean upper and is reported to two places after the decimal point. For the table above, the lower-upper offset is 0.35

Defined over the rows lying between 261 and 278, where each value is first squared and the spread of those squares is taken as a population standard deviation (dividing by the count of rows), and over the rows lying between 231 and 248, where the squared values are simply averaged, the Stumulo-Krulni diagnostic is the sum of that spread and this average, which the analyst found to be 26.3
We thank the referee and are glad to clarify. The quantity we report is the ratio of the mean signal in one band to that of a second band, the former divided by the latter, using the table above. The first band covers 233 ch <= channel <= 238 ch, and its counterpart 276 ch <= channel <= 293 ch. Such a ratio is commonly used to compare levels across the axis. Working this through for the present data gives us 1.00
